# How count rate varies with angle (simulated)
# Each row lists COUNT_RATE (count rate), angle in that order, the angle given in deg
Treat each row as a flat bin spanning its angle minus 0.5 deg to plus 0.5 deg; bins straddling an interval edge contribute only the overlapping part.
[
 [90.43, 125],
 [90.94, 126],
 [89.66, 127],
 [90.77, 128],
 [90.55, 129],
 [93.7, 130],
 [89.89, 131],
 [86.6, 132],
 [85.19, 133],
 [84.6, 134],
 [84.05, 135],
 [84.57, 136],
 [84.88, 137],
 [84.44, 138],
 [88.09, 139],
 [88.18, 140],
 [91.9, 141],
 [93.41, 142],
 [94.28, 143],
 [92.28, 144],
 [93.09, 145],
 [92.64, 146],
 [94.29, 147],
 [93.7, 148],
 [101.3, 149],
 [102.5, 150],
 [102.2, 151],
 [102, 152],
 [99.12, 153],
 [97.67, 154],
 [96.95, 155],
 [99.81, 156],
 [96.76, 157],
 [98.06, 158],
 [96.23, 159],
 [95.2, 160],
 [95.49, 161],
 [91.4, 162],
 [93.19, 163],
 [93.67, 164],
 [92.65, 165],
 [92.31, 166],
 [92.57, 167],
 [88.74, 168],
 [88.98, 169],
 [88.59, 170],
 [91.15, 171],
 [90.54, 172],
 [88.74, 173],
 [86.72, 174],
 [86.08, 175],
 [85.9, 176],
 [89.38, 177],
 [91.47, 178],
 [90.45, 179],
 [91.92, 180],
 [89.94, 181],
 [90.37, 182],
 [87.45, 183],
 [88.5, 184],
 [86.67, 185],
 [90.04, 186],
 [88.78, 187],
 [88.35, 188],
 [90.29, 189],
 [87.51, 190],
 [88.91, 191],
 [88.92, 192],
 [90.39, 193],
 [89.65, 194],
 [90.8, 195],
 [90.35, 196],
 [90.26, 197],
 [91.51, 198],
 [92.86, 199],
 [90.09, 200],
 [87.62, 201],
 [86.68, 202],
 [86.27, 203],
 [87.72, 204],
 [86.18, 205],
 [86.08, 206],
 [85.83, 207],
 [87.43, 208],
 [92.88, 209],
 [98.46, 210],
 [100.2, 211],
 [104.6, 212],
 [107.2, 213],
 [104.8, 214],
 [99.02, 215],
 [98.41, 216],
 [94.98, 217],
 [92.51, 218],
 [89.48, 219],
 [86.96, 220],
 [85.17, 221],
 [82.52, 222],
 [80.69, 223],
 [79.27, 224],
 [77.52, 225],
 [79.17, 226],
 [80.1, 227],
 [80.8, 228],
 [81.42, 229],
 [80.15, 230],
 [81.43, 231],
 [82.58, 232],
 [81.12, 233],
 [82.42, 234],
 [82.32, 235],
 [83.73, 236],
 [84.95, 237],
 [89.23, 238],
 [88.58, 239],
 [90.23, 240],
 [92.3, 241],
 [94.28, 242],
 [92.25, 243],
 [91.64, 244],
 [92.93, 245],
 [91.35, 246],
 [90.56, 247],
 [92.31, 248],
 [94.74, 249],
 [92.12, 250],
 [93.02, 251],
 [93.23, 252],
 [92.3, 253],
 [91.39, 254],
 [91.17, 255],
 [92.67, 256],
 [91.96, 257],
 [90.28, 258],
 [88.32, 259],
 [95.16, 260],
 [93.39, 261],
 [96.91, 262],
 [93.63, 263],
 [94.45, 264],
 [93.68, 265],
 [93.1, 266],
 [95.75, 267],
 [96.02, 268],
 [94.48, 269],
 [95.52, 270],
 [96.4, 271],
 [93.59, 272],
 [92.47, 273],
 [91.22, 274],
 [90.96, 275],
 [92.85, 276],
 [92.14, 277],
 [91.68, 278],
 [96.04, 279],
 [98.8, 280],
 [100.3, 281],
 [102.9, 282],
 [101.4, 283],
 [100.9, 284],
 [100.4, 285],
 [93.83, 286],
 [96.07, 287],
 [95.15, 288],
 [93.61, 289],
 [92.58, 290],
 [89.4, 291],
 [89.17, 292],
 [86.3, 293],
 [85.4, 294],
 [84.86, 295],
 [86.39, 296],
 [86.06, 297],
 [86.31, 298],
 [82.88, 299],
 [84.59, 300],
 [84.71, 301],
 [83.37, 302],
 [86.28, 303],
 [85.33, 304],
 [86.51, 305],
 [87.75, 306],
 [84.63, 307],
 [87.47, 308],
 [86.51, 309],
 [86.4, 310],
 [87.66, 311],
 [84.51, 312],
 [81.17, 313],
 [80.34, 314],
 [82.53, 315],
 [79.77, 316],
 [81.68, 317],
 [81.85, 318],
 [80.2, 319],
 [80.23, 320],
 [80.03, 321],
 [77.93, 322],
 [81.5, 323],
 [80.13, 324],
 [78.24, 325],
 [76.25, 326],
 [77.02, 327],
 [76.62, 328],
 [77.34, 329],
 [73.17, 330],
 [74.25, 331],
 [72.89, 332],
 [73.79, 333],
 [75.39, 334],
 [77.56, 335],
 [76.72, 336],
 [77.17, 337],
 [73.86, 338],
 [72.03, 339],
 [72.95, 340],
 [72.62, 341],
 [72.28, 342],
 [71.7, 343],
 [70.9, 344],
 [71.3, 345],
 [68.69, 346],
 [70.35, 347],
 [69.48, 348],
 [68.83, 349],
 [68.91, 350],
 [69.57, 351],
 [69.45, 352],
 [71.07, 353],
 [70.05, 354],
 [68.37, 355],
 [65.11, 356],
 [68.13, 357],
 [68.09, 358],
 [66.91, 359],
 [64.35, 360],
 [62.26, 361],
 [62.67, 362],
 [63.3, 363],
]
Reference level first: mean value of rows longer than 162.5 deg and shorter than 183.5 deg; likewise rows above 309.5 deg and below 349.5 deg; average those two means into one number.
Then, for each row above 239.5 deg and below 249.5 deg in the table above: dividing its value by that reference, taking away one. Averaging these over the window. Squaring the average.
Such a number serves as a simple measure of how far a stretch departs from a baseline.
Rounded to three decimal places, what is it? 0.011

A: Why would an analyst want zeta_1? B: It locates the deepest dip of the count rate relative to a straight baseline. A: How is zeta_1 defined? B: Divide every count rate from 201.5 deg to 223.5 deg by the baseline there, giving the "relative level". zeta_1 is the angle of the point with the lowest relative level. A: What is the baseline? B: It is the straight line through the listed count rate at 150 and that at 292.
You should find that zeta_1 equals 223 deg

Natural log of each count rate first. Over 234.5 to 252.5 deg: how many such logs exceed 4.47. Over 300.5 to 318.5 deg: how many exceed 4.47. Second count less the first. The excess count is -12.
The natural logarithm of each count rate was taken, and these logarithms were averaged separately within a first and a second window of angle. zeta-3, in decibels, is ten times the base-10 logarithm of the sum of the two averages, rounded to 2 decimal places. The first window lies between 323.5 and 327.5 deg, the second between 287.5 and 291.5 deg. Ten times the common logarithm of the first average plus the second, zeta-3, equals 9.49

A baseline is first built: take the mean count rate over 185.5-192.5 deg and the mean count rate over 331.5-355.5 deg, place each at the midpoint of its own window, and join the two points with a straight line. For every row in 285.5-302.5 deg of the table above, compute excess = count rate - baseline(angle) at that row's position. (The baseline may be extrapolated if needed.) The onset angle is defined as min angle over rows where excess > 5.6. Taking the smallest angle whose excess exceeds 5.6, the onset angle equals 286 deg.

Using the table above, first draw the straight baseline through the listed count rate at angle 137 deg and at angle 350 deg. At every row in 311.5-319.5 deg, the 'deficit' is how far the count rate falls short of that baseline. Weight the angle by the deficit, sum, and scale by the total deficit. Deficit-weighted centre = 315.4 deg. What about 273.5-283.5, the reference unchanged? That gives 279.1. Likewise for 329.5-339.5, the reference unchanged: 334.8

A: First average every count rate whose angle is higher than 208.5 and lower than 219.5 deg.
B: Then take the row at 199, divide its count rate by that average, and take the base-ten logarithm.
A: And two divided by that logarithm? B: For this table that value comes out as -79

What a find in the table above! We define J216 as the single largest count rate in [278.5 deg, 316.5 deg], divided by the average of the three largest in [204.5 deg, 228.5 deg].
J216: 0.98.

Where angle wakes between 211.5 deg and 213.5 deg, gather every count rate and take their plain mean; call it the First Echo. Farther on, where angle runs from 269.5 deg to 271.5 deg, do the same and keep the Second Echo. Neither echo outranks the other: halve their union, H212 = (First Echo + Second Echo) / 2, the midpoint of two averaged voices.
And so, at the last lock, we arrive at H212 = 101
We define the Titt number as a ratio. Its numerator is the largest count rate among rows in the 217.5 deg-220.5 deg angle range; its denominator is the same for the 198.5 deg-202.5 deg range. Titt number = 1.00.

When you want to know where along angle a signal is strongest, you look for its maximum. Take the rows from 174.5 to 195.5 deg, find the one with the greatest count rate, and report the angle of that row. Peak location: 180 deg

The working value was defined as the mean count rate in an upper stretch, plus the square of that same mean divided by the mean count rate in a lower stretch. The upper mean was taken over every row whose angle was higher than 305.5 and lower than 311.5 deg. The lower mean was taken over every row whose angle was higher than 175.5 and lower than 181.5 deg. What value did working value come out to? 170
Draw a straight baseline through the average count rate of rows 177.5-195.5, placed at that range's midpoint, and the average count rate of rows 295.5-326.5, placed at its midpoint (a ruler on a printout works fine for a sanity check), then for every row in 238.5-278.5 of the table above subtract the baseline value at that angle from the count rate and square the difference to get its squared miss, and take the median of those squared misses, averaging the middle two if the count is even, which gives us 46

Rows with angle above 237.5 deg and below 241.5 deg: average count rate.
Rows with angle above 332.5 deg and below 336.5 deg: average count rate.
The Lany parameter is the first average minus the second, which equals 14.2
